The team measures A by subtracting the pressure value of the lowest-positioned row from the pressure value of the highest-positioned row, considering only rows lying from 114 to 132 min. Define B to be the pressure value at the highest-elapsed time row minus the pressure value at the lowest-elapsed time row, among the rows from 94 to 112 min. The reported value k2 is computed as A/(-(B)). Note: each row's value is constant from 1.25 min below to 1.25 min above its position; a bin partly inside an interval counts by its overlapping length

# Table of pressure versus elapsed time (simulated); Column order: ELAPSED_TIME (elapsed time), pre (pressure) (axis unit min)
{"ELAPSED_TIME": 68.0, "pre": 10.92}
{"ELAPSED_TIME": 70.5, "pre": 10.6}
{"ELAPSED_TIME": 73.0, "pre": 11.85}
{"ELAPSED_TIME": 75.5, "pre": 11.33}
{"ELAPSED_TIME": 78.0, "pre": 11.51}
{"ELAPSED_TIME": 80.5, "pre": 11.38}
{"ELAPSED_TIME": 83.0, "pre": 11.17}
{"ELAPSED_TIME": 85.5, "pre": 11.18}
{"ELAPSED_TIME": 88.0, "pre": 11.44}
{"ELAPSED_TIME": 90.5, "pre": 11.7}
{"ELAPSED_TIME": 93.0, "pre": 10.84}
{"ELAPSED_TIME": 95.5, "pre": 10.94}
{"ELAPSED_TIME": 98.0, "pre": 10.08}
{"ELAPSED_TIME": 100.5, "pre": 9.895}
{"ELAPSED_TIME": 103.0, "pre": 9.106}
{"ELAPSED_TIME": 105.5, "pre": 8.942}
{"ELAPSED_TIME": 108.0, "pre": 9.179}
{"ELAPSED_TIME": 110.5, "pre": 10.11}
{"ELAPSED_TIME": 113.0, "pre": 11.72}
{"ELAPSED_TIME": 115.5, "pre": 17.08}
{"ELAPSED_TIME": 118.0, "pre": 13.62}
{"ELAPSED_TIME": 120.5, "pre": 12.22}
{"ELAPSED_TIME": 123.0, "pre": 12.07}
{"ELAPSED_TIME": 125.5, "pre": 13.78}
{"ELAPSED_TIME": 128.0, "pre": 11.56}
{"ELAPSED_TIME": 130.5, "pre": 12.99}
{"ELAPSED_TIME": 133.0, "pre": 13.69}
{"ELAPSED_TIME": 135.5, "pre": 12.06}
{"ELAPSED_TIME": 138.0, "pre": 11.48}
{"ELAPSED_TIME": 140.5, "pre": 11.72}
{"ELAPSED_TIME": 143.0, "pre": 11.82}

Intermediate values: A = -4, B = -0.8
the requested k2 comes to -5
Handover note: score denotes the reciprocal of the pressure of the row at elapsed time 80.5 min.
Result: 0.088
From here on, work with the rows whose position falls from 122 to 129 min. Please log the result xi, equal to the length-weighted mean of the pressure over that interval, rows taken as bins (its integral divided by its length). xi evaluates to 12.5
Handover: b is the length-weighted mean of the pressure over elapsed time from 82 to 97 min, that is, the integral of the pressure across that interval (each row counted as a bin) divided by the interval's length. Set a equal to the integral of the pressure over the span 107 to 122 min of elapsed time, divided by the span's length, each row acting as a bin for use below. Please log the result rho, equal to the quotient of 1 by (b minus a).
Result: -0.9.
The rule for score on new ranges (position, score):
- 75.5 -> 0.088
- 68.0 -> 0.092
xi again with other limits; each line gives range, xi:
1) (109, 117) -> 12.9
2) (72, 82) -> 11.5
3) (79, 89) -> 11.3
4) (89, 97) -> 11.1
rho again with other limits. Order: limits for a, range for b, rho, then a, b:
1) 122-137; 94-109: -0.3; 12.7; 9.7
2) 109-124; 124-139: -6.6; 12.8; 12.6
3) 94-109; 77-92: 0.6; 9.7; 11.4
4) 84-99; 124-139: 0.6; 11.0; 12.6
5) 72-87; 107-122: 1.0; 11.4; 12.4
